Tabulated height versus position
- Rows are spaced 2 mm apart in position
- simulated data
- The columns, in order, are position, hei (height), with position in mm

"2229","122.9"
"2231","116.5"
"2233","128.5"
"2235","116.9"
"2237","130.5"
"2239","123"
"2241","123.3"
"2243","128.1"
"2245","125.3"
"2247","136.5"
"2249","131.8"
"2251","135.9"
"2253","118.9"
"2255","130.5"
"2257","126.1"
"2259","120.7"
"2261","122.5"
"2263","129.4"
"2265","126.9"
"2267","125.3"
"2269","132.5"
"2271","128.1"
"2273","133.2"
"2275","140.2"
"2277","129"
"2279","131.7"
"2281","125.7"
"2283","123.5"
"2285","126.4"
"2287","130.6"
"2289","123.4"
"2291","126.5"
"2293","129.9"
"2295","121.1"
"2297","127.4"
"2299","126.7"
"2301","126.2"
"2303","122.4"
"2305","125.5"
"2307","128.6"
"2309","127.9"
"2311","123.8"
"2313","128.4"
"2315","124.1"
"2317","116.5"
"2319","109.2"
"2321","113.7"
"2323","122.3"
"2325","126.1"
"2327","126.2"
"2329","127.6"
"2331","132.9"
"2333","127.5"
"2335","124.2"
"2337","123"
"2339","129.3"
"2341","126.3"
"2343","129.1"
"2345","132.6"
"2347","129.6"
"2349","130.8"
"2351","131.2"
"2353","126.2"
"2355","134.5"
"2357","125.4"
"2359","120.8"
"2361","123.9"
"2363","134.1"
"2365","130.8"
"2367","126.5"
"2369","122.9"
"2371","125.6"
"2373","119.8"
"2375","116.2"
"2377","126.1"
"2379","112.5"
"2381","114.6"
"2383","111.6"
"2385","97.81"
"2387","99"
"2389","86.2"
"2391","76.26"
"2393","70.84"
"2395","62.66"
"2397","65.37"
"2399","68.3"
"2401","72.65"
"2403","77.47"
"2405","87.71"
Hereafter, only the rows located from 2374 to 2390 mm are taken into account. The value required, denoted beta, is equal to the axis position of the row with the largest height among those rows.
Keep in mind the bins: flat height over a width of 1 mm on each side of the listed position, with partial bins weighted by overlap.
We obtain 2377 mm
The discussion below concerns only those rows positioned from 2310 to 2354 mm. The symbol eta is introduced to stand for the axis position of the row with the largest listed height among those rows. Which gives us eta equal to 2331 mm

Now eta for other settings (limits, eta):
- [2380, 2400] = 2381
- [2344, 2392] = 2355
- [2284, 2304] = 2287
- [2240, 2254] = 2247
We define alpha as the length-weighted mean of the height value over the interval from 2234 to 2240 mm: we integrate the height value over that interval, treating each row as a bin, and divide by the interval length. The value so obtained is 123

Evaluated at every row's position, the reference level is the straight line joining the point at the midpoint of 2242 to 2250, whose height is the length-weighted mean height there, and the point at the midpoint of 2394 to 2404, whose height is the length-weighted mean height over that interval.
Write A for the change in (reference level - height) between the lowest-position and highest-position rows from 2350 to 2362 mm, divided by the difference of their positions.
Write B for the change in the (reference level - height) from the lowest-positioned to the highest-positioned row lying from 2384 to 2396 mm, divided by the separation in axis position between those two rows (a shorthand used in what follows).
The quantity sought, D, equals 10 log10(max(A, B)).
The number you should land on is 4.9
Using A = 0.3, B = 3.1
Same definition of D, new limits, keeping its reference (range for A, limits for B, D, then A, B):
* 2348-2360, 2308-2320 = 1.7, 0.6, 1.5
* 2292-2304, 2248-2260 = -1.5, 0.4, 0.7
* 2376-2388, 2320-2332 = 3.6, 2.3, -2.3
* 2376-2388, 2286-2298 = 3.6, 2.3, -0.1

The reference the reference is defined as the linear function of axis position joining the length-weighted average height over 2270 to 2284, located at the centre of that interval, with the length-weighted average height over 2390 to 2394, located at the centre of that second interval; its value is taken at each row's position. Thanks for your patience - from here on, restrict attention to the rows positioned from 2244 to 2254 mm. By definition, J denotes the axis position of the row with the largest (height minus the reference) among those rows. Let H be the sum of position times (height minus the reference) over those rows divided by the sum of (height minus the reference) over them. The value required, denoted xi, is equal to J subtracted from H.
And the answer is -1.9 mm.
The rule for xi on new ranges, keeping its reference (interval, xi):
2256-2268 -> -1.8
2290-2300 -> 2.6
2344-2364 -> -8.8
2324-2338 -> 0.2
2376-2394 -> 4.6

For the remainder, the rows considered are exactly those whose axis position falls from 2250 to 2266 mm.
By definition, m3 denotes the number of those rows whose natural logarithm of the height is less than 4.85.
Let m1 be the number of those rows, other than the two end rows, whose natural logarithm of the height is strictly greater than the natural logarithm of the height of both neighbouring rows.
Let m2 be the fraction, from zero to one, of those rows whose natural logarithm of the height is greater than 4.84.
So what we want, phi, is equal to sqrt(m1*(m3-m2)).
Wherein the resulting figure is 3.0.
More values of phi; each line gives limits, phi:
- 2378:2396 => 4.2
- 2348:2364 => 2.6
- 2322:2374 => 10.4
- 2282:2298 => 3.3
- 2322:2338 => 2.6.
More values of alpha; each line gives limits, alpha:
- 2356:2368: 127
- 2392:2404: 70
